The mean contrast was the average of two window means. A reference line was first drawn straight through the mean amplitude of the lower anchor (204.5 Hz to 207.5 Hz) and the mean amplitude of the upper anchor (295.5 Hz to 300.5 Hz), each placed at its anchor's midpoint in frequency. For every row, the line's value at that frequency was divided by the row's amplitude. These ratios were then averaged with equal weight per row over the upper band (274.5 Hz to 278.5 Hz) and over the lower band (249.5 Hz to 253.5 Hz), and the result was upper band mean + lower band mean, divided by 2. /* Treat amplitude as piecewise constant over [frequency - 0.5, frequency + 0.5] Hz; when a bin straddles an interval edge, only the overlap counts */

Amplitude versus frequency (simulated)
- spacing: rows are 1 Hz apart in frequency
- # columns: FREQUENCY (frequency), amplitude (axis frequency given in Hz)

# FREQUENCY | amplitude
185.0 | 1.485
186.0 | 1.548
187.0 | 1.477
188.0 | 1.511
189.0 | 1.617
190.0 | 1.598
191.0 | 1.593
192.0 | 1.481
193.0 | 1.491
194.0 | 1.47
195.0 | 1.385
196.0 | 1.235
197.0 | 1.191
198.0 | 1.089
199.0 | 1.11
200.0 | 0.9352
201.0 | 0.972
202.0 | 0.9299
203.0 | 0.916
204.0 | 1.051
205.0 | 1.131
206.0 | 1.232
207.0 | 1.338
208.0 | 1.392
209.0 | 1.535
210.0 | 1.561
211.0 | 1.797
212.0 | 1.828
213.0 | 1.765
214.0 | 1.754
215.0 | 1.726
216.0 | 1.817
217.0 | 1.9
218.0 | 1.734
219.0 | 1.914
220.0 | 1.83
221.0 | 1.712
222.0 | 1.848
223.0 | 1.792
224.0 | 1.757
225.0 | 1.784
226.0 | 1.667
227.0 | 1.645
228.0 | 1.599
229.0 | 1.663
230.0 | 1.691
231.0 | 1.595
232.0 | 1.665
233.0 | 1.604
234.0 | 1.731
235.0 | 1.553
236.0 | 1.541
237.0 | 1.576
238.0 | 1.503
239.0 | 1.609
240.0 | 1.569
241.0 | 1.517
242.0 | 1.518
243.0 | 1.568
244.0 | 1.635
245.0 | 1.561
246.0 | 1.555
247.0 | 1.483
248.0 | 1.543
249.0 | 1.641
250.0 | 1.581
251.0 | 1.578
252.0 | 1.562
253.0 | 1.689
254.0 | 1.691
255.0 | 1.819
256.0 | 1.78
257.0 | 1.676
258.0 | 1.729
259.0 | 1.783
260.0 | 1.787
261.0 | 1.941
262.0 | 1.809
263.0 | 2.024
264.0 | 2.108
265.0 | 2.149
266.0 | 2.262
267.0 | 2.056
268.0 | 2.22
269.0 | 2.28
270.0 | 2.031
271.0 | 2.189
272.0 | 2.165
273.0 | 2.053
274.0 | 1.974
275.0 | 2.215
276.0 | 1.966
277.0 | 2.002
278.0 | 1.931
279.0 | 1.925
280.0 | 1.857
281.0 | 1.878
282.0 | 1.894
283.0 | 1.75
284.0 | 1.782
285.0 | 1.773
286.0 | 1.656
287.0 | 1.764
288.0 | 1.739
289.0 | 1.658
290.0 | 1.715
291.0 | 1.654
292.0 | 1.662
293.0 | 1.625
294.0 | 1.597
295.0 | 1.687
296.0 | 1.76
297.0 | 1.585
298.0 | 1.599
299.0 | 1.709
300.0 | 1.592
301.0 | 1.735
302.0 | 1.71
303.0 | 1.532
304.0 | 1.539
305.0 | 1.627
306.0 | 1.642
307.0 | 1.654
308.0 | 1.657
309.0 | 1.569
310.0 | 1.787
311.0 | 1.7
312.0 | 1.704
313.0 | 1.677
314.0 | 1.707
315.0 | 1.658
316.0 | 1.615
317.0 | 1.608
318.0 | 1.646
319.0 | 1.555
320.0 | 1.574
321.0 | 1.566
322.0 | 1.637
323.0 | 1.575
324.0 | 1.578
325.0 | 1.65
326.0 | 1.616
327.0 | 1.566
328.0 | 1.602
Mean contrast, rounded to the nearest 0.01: 0.83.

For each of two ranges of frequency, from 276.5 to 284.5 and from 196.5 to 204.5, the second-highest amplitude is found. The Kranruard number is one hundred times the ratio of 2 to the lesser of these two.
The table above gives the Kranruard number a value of 180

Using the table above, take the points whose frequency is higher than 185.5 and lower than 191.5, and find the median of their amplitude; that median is 1.57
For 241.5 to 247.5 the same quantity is 1.56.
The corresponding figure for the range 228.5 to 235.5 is 1.66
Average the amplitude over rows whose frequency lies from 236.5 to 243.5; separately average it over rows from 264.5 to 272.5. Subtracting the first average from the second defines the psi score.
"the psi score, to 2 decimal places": 0.62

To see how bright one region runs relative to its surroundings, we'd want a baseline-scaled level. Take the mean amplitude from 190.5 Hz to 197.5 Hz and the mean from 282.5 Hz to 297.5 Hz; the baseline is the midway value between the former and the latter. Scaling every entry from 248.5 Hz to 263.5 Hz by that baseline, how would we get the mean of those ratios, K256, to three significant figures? 1.12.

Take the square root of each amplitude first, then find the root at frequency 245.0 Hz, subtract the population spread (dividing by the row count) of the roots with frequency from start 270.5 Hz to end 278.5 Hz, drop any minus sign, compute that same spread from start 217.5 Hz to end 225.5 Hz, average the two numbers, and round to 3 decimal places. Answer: 0.618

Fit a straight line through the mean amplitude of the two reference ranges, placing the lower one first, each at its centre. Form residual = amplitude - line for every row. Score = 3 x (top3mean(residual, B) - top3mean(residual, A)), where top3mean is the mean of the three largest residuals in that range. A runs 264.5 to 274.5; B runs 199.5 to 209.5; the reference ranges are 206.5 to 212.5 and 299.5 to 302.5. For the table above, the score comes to -2.3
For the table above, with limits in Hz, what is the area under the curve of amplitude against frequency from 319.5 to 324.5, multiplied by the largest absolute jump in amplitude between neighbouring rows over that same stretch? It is 0.56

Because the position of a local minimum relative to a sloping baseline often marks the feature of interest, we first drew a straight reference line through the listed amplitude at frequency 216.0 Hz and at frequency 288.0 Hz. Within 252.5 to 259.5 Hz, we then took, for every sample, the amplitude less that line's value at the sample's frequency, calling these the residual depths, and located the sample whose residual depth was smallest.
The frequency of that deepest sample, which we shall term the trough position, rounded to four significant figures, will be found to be 257.0 Hz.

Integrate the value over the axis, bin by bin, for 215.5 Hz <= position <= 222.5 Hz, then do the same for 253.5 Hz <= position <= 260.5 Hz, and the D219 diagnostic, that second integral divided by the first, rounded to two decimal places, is 0.96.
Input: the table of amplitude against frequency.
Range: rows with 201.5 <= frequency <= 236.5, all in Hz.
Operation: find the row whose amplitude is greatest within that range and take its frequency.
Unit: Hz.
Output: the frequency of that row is 219.0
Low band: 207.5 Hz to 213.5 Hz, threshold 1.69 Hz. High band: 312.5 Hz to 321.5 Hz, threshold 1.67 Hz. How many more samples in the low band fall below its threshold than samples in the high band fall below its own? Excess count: -4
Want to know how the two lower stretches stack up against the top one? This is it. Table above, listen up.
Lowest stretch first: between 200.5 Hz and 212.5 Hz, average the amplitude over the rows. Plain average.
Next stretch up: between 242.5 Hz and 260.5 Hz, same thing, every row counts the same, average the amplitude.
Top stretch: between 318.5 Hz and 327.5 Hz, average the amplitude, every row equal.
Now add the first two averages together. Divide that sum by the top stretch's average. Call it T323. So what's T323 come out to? 1.86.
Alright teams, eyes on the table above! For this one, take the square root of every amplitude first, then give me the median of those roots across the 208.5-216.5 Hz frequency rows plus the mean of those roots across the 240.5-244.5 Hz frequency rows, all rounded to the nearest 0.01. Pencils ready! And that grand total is 2.58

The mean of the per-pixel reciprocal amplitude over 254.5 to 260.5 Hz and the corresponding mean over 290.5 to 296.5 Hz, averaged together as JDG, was 0.58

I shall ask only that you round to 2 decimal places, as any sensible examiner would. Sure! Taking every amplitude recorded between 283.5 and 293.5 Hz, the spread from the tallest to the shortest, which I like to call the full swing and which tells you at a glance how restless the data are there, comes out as 0.16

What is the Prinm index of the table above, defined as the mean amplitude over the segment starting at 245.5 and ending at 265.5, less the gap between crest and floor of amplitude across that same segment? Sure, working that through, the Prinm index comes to 1.08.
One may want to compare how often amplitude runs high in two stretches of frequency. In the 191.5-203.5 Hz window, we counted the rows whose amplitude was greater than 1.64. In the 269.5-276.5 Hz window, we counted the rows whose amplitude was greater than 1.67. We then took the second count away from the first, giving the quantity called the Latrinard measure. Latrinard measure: -7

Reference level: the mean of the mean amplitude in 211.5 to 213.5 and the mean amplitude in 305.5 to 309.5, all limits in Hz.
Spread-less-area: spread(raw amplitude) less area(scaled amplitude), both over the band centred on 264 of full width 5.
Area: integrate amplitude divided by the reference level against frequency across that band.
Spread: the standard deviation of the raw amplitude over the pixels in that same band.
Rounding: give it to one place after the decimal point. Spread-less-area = -5.9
